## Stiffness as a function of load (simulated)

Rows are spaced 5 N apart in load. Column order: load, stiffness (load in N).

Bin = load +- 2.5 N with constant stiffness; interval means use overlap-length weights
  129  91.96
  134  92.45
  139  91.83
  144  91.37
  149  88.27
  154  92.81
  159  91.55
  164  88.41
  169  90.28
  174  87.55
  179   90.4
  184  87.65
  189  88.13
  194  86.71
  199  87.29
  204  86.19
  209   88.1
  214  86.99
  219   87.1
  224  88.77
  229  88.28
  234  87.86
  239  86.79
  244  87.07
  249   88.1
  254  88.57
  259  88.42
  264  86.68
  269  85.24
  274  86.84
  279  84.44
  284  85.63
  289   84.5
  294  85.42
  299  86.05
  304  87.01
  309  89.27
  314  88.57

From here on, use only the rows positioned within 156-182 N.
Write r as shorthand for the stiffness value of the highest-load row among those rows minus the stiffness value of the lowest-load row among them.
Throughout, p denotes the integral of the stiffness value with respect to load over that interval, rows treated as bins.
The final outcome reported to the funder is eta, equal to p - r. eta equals 2332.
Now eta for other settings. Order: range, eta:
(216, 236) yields 1759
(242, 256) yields 1229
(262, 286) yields 2059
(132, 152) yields 1824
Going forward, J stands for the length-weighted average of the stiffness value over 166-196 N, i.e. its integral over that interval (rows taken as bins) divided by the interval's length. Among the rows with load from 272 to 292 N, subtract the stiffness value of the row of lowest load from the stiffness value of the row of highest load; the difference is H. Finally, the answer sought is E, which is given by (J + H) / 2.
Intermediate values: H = -2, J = 88.5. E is 43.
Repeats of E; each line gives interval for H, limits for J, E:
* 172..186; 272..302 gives 43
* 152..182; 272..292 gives 41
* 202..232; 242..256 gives 45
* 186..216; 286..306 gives 42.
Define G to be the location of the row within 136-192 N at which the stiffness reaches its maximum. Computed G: 154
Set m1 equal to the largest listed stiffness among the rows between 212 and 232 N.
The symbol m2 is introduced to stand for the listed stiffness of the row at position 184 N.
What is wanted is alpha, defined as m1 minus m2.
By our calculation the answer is 1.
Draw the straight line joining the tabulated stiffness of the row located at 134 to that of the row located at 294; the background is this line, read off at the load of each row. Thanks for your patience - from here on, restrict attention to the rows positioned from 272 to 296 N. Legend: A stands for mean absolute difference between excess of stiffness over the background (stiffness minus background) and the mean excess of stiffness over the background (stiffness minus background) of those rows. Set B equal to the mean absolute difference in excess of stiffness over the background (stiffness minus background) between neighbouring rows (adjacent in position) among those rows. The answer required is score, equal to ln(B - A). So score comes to -0.4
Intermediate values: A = 0.7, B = 1.4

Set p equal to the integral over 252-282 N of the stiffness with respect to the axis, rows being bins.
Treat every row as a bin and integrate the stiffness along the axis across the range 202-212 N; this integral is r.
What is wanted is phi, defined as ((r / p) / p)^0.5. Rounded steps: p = 2599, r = 872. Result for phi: 0.011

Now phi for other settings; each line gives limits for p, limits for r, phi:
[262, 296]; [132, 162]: 0.018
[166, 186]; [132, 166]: 0.031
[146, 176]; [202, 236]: 0.020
